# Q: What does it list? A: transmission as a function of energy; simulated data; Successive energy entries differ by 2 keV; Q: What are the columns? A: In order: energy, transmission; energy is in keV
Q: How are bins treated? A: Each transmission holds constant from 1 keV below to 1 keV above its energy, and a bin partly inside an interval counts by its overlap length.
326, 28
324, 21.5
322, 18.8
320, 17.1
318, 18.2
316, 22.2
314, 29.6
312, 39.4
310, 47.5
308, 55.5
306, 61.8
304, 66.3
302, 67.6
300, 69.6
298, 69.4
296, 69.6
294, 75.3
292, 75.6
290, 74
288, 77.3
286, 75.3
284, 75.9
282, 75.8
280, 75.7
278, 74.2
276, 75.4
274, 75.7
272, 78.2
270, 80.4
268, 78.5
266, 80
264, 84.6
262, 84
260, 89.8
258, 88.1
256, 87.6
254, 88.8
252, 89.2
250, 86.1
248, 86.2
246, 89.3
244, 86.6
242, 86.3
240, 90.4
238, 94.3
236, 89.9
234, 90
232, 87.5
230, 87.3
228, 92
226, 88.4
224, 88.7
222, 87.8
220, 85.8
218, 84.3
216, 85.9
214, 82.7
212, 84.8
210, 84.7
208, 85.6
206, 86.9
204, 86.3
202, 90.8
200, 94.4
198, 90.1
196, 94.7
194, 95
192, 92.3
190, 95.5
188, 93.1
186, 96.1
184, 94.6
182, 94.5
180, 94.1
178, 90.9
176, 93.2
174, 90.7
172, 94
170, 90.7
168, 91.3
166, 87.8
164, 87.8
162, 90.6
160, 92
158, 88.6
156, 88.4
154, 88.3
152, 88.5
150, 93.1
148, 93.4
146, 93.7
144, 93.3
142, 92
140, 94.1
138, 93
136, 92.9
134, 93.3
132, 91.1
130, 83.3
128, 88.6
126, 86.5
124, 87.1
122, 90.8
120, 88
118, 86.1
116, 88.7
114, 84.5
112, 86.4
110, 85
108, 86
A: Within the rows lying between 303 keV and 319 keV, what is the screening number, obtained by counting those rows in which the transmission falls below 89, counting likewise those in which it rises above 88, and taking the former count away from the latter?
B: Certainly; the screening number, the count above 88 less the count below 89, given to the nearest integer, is -8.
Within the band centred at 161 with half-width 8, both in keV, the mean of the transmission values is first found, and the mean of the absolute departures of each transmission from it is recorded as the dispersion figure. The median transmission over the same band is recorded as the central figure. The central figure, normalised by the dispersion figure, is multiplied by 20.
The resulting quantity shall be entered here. 1210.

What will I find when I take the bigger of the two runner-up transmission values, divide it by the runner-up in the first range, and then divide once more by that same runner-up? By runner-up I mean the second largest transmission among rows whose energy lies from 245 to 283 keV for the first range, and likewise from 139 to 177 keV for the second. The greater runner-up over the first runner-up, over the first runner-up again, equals 0.0118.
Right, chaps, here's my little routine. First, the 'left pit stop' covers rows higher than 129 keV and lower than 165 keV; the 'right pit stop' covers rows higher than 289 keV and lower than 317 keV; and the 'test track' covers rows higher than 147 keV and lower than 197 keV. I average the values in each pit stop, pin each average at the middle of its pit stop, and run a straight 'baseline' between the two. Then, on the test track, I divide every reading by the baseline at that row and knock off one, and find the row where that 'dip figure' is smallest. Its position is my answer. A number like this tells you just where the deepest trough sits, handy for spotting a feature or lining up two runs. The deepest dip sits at 152 keV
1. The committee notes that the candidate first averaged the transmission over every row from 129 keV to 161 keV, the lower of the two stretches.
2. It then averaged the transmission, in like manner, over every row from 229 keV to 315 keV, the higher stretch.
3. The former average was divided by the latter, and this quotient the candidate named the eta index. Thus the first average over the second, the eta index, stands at 1.18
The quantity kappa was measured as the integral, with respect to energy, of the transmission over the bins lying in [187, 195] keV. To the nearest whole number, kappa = 752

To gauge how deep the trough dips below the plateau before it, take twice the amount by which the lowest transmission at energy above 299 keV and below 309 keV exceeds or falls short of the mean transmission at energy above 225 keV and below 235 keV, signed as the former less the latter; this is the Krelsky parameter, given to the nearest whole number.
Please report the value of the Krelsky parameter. -67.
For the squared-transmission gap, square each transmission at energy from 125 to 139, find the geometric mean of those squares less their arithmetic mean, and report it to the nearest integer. -25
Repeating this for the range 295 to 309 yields -49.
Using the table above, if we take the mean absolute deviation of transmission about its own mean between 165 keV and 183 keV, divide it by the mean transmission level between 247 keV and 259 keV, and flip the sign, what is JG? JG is -0.0207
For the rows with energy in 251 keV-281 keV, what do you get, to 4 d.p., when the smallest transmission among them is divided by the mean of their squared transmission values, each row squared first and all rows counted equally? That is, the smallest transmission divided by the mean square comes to 0.0110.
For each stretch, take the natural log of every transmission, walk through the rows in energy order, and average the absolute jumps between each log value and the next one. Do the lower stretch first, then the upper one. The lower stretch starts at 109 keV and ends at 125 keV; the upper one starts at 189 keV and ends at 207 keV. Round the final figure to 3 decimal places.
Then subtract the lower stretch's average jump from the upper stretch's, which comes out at 0.002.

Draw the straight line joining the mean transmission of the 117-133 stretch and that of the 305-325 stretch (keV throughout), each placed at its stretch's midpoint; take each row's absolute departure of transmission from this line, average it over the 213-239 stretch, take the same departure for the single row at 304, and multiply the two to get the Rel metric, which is 880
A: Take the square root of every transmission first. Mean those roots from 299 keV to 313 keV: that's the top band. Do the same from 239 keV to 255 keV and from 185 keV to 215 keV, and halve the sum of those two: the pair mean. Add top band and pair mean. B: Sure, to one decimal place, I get 17.0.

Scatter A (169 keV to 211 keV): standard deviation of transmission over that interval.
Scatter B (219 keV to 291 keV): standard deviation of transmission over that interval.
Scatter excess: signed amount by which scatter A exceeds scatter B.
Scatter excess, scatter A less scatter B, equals -3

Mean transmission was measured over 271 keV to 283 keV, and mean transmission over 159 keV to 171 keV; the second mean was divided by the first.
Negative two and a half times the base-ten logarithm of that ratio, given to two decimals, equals -0.19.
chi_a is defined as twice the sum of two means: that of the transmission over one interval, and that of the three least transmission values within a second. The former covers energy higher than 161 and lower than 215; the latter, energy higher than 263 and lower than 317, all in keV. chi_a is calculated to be 243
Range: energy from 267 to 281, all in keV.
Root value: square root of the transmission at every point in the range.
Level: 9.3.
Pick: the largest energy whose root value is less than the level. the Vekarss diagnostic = 280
